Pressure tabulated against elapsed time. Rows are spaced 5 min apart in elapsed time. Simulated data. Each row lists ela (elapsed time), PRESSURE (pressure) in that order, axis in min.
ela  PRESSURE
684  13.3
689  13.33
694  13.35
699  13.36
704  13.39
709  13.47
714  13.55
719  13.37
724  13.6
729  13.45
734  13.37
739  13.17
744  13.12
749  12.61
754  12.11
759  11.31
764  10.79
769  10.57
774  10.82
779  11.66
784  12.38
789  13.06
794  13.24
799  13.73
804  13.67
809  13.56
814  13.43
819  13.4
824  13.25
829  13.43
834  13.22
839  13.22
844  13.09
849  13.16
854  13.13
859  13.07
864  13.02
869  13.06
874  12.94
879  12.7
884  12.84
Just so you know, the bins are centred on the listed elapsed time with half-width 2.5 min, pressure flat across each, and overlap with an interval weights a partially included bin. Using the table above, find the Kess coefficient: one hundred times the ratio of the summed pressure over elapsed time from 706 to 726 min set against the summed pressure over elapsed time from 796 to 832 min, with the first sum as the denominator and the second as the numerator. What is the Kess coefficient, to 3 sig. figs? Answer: 175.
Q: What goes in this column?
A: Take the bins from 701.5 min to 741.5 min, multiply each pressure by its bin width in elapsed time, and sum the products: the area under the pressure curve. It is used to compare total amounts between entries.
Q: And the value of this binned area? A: 537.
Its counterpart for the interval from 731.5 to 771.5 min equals 485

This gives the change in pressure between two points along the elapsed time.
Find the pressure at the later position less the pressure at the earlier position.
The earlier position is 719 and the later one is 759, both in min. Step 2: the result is -2.1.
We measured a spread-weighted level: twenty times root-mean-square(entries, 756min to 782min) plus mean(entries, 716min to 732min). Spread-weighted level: 234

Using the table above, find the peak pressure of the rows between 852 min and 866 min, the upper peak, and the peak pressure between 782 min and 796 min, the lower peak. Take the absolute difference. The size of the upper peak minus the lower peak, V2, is 0.1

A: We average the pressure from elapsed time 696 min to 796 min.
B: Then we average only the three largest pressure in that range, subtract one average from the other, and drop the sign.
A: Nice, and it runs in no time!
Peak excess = 0.92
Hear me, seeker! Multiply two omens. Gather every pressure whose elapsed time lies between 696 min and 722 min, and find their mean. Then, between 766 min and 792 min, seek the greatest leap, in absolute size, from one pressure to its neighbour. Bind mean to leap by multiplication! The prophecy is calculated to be 11.3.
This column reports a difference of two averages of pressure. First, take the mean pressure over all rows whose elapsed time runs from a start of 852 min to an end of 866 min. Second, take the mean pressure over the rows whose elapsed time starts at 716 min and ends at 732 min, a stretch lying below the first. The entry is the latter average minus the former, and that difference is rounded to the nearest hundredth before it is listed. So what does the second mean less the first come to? 0.40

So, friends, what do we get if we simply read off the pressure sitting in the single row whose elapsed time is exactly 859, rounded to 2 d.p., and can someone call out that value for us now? 13.07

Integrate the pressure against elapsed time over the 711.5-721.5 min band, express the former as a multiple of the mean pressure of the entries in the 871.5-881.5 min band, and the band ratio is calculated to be 10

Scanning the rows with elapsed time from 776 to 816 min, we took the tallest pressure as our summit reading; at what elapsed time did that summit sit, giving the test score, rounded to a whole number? 799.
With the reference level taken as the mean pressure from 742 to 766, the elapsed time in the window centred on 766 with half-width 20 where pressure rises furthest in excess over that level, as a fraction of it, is 749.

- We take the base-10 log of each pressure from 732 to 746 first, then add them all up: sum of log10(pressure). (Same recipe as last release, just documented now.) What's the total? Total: 3.36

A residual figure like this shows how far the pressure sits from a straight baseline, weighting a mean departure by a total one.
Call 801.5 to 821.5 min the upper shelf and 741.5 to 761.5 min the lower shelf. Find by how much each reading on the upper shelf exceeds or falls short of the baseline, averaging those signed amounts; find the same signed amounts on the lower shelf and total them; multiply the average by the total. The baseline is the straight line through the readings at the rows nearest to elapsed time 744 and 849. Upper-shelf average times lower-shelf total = -1.2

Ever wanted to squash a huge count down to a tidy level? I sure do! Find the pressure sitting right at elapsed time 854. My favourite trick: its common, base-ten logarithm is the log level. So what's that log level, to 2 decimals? 1.12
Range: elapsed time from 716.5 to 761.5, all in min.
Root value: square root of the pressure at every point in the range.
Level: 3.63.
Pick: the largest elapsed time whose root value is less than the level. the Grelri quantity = 759 min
